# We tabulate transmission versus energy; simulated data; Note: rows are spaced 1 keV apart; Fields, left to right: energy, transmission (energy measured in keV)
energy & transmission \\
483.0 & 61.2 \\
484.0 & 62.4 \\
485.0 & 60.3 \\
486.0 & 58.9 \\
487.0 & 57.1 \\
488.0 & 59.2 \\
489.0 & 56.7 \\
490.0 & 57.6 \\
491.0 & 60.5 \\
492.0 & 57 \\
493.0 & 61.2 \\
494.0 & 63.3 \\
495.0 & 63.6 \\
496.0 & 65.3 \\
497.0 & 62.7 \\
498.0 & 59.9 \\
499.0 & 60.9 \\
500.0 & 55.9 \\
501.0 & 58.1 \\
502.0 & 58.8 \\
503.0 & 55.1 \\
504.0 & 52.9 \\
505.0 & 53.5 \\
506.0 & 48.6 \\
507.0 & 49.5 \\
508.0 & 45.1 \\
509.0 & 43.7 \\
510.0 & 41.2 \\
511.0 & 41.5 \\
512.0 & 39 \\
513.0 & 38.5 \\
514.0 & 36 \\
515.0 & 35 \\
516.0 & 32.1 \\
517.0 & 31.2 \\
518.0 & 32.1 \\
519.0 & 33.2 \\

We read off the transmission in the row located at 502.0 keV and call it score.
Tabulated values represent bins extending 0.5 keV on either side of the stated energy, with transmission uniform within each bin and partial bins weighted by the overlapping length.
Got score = 58.8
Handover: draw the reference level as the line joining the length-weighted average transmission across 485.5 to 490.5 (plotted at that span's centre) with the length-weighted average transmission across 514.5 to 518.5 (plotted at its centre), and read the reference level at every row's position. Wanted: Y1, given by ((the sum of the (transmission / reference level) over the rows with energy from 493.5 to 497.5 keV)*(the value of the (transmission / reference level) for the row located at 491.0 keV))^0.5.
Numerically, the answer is 2.33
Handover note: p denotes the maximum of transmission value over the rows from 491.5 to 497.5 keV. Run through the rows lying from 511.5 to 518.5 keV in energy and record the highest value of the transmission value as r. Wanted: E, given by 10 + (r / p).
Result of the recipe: 10.60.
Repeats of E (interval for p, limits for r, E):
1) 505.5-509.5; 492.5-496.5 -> 11.32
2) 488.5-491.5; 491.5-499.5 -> 11.08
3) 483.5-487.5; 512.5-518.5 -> 10.62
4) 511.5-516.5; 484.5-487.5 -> 11.55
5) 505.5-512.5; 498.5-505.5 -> 11.23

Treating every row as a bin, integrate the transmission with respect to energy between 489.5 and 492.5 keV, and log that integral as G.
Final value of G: 175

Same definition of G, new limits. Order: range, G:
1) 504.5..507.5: 152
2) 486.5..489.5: 173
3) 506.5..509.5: 138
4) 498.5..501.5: 175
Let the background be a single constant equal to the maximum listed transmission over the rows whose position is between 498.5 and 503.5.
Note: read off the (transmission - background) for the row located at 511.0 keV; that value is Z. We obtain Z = -19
